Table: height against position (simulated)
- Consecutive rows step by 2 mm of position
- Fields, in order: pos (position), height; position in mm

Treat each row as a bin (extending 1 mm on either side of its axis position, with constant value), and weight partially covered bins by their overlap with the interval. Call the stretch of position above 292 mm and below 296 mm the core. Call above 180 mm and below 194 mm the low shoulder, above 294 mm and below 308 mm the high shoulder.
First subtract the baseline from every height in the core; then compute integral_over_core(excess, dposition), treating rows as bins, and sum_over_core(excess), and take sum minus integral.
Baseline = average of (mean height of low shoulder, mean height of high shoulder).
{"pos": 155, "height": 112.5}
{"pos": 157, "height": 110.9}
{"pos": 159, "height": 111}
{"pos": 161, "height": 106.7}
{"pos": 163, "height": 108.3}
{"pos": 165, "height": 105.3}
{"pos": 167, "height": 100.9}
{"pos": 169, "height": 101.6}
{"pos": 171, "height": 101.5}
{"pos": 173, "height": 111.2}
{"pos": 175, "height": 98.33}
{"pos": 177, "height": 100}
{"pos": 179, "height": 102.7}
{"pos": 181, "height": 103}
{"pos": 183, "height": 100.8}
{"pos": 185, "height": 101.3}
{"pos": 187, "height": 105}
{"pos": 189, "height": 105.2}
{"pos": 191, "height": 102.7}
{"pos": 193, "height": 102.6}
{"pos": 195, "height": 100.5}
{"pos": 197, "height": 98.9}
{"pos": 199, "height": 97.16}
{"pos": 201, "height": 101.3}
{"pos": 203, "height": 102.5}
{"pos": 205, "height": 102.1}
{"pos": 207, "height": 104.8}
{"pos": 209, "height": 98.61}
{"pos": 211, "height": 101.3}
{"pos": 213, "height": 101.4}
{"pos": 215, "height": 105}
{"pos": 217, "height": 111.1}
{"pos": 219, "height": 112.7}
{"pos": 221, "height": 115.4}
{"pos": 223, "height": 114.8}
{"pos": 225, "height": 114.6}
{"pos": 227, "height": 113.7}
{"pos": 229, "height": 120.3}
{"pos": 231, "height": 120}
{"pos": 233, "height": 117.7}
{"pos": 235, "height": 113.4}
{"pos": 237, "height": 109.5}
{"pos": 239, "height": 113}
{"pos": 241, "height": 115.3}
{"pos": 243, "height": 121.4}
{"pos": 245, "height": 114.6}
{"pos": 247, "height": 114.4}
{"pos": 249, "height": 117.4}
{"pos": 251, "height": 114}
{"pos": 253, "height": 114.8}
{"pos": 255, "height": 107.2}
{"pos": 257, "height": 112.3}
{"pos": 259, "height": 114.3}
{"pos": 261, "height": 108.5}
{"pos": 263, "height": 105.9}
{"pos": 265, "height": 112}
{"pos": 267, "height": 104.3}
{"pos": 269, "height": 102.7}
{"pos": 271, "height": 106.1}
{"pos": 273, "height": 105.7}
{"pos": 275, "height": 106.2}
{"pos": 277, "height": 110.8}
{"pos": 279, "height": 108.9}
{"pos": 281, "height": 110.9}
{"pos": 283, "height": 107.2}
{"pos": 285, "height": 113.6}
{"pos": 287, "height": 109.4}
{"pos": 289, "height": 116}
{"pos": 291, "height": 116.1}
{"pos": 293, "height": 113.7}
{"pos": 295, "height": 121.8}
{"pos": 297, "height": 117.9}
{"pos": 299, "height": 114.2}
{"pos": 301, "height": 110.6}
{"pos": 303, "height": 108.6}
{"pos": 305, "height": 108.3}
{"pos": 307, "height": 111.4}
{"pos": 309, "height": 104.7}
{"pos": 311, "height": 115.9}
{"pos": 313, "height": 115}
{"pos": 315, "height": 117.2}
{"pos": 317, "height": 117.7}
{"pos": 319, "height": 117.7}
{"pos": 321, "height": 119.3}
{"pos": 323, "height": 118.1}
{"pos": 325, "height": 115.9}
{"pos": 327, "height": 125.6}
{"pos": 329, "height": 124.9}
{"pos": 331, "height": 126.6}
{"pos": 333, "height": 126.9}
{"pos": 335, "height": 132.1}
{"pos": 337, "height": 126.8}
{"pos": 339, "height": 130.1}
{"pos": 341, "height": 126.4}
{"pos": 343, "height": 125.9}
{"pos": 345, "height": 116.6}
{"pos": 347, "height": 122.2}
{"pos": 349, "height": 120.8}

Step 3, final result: -19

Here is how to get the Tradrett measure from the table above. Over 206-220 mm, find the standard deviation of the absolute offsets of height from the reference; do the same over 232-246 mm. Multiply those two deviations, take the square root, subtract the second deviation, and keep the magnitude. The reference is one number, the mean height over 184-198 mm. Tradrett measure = 0.00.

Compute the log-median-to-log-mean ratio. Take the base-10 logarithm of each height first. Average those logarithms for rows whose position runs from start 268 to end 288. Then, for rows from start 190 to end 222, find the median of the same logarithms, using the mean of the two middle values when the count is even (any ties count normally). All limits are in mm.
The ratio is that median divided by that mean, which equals 0.988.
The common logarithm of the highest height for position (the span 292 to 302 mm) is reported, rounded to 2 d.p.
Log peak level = 2.09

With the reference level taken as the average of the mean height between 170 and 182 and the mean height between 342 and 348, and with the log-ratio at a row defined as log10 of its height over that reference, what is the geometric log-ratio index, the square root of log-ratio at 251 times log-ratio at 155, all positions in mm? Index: 0.003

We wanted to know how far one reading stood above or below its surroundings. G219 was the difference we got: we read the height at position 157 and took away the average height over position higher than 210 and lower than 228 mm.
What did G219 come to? 1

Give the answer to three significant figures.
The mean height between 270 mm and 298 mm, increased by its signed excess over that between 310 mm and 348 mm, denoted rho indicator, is 101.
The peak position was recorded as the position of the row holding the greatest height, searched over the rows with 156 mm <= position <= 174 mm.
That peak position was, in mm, 173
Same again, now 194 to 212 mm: 207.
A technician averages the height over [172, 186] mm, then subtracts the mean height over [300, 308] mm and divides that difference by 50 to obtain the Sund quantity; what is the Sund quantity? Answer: -0.14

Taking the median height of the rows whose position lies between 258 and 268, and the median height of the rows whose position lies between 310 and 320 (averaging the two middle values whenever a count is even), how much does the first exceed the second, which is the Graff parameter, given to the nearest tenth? -8.7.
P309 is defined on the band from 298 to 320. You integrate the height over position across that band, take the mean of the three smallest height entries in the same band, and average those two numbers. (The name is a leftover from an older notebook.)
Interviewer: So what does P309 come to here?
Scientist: 1295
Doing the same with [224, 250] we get 1561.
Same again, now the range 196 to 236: 2216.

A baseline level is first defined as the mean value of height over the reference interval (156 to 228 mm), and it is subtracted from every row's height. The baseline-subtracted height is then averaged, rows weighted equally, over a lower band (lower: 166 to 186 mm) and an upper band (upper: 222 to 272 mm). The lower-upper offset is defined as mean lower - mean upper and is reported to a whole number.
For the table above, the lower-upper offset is -11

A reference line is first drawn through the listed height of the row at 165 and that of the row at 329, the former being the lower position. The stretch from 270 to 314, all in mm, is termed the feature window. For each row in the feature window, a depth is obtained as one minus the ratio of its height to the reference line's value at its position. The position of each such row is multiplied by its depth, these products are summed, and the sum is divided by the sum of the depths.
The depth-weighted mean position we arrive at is 291.8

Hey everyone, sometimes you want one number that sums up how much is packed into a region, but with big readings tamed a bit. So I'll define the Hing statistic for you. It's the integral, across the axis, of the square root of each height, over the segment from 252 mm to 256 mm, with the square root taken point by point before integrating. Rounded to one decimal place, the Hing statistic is 42.1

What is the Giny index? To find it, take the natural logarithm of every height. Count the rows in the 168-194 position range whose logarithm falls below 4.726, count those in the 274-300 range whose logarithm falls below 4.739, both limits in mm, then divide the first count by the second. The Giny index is 1.4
